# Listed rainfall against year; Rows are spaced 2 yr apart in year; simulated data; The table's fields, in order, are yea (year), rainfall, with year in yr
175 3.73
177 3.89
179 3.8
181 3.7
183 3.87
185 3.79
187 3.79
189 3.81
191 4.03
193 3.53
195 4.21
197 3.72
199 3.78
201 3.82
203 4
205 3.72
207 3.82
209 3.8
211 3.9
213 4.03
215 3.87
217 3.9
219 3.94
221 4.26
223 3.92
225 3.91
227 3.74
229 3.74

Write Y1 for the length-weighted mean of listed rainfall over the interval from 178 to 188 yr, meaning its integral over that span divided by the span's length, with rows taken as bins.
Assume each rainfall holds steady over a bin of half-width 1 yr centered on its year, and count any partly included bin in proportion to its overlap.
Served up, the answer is 3.79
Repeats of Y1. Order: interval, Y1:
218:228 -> 3.95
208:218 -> 3.90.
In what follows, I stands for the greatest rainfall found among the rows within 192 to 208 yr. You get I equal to 4.21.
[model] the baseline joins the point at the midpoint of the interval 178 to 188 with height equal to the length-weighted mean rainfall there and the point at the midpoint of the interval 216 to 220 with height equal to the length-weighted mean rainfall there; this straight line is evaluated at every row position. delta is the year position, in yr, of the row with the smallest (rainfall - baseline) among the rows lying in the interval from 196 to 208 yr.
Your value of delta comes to 205 yr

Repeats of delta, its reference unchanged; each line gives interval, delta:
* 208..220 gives 209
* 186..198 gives 193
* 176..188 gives 181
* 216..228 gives 227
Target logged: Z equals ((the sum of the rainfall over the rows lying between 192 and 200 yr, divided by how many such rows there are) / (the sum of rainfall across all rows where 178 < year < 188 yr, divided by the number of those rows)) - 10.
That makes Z -8.99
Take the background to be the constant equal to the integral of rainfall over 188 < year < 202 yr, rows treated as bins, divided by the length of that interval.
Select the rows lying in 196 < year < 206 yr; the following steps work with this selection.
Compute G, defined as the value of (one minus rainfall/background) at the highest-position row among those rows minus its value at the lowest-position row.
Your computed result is 0.00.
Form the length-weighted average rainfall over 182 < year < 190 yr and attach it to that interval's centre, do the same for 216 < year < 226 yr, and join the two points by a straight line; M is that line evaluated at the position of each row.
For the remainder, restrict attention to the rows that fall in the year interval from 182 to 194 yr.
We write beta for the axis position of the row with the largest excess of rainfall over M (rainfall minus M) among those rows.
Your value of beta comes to 191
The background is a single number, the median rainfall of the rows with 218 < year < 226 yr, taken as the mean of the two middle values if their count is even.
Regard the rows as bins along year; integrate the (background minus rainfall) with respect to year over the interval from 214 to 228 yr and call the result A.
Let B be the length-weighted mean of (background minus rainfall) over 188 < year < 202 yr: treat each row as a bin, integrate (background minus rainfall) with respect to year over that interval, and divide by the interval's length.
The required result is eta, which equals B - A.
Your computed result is 0.1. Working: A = -0.06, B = 0.087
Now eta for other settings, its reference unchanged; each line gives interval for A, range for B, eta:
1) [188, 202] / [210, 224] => -1.3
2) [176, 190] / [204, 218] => -1.7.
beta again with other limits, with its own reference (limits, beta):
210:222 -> 221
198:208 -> 203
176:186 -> 177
